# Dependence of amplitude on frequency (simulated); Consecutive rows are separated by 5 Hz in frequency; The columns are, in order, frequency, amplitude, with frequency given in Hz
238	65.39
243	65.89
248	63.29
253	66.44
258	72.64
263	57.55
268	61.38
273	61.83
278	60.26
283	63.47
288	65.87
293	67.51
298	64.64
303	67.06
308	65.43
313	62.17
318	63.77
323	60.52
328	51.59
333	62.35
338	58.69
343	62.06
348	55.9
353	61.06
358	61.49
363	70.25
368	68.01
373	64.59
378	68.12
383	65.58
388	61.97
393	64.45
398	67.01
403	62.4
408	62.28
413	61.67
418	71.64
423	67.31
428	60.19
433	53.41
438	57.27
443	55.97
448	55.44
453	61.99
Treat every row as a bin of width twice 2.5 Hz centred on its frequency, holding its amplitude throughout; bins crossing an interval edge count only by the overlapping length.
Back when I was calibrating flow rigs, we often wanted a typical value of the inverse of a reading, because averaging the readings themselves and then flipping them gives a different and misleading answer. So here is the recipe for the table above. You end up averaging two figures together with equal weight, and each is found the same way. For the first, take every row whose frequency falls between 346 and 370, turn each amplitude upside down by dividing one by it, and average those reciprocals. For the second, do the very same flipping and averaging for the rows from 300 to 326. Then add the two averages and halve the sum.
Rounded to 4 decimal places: 0.0158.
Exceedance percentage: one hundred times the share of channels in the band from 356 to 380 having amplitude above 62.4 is 80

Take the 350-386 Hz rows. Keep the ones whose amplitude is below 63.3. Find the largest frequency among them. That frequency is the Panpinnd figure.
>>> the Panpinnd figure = 358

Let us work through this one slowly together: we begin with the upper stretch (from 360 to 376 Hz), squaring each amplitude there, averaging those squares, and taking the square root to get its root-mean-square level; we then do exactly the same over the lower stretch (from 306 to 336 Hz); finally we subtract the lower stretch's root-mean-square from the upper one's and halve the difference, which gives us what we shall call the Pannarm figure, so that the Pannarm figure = 3.3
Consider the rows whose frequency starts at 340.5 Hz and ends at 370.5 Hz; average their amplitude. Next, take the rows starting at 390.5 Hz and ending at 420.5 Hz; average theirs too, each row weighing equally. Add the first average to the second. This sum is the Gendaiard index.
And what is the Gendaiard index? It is 128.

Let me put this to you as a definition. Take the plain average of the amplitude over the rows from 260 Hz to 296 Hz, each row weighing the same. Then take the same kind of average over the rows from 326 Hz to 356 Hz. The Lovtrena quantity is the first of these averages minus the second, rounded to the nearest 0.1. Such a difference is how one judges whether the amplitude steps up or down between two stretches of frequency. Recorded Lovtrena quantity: 3.9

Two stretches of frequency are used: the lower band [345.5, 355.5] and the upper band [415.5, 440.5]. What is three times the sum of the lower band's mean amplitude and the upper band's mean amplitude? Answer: 361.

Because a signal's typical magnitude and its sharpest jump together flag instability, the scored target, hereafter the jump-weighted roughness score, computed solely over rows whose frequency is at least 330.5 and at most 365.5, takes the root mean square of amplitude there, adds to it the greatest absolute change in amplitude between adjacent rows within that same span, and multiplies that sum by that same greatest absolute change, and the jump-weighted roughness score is 618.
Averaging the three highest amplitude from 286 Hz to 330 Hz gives 66.8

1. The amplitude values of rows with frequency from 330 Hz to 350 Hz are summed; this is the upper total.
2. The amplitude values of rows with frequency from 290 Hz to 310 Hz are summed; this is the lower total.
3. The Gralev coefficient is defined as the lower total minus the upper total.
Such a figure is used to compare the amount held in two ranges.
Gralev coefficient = 26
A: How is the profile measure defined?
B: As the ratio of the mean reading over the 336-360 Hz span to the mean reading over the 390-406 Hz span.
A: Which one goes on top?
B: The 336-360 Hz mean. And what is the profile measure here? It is 0.93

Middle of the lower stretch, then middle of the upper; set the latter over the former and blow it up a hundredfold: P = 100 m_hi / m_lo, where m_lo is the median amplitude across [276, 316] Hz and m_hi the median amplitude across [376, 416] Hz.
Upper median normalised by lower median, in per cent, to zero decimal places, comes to 98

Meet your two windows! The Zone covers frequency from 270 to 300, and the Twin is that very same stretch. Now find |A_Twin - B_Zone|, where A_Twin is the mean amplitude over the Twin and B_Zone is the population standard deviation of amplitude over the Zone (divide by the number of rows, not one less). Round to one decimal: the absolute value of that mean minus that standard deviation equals 61.5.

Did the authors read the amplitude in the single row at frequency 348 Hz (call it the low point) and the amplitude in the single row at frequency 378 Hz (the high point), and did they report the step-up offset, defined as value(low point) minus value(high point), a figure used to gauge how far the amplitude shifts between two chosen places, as -12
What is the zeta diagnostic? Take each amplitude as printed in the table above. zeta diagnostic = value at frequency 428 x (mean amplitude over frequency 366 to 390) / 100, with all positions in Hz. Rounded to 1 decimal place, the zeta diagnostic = 39.5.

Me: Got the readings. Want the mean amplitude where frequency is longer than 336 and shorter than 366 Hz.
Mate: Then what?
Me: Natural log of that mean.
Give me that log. 4.12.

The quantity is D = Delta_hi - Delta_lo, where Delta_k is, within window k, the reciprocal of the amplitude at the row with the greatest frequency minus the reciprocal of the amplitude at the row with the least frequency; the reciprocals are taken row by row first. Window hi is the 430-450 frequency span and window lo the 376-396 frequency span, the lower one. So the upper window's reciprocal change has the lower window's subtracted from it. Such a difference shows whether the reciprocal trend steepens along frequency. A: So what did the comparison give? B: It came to -0.0015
